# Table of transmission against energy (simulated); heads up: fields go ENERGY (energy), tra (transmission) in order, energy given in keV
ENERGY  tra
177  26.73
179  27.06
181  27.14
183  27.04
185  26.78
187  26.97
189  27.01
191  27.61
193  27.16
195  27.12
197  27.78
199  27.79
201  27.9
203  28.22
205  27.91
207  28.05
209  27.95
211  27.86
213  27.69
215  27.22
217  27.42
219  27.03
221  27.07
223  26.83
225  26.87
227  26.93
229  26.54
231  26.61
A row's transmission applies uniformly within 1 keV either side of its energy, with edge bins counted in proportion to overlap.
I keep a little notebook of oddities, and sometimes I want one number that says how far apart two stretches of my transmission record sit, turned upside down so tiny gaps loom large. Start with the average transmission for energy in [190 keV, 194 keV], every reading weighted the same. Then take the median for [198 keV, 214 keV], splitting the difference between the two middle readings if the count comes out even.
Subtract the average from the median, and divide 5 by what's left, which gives 9.6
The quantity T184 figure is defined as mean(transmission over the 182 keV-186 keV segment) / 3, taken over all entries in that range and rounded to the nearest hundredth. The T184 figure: 8.97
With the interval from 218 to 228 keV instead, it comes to 8.98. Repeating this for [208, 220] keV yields 9.18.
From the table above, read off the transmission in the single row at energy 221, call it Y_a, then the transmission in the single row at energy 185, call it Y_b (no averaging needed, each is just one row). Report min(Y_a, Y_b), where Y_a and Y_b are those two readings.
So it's 26.8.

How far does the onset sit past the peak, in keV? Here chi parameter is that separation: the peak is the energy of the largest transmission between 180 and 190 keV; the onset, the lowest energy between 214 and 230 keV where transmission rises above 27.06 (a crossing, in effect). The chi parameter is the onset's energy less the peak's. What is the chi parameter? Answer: 34 keV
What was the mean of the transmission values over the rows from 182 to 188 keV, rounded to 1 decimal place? 26.9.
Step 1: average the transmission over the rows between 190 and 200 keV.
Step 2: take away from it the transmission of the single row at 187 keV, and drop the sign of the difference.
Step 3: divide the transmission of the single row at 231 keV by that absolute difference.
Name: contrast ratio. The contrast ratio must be 51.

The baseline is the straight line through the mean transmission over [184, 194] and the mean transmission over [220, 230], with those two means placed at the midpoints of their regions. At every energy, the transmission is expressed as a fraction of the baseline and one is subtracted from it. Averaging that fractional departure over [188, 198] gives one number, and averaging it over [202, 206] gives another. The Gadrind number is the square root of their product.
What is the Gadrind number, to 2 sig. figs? 0.019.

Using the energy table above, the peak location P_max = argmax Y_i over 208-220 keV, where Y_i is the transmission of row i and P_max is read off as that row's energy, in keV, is 209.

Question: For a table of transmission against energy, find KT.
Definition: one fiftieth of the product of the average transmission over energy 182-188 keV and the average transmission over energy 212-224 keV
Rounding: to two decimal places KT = 14.66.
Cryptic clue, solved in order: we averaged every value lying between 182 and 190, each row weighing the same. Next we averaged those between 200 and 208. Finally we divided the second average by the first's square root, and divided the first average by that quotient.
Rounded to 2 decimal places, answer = 4.99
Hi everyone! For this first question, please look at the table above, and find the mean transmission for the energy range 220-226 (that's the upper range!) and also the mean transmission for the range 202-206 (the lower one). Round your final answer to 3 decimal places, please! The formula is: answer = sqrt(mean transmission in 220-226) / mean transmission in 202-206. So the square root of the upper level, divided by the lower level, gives 0.185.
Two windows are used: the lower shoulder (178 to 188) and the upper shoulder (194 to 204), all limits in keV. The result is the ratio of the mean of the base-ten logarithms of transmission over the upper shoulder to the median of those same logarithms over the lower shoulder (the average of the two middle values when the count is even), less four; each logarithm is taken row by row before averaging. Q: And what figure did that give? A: -2.99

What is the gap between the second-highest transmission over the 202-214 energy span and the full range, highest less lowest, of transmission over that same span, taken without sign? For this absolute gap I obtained 27.5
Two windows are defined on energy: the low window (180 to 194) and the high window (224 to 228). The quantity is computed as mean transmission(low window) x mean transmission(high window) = 729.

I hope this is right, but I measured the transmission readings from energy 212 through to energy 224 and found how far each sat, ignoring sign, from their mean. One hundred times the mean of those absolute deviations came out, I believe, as 23.3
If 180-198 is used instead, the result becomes 22.9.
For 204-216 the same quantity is 21.7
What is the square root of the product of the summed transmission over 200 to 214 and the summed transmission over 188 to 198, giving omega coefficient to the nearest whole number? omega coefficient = 163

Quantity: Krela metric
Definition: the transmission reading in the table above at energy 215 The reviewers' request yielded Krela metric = 27.22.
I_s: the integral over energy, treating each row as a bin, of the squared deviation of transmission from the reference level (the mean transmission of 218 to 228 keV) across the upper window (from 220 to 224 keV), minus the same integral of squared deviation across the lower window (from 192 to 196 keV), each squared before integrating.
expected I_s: -0.1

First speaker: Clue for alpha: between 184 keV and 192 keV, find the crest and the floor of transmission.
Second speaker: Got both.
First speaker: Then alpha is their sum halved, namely 27.2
